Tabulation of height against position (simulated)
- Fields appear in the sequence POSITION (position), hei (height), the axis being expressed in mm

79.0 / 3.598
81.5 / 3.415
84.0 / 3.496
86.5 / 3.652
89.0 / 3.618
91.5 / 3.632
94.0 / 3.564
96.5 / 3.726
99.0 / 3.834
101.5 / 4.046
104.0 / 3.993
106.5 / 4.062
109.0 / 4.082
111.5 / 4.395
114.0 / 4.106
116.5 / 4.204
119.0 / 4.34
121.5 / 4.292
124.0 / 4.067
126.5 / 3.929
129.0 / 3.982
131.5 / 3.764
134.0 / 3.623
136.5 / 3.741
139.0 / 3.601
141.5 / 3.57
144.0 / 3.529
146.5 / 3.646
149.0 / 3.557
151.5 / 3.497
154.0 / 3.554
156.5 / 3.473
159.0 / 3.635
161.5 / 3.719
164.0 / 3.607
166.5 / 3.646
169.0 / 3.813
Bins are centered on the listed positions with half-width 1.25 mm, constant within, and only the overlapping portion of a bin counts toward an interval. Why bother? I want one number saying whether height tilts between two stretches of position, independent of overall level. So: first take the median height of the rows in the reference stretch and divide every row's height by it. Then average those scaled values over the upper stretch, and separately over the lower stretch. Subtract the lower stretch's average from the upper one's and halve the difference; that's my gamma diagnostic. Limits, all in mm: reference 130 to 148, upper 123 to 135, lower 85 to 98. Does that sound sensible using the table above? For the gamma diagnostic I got 0.032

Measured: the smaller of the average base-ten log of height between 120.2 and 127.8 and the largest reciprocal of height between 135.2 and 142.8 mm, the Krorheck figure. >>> 0.280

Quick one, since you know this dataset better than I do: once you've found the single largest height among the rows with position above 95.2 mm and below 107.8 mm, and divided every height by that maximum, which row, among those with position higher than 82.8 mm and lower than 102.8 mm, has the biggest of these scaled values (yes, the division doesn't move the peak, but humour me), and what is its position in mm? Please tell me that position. 101.5 mm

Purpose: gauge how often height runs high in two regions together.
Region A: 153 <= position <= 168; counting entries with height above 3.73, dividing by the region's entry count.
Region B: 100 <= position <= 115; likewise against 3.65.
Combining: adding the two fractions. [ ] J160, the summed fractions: 1.0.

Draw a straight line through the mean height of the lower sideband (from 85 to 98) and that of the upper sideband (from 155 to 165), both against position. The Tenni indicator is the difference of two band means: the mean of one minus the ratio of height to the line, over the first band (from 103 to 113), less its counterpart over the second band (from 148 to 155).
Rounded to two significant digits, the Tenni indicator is -0.16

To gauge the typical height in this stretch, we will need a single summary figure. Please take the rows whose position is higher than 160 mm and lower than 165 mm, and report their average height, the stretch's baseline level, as 3.66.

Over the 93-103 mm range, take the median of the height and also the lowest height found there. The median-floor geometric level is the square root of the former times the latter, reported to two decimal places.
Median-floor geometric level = 3.67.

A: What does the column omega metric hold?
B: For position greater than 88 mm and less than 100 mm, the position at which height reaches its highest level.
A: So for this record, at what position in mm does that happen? 99.0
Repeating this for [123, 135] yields 124.0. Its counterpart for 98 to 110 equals 109.0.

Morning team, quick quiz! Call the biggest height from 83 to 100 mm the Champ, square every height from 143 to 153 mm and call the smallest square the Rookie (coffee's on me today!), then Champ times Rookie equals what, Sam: 47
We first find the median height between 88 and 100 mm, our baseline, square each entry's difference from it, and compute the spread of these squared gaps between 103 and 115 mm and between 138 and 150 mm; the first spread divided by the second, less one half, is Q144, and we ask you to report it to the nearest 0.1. 42.8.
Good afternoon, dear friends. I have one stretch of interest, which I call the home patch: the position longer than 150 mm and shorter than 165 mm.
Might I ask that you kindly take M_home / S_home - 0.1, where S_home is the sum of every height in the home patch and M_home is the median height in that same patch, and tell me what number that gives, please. 0.0667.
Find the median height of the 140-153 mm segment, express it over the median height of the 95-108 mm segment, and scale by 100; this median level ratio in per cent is 89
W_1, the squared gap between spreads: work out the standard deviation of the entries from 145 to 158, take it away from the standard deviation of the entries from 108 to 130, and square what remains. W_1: 0.009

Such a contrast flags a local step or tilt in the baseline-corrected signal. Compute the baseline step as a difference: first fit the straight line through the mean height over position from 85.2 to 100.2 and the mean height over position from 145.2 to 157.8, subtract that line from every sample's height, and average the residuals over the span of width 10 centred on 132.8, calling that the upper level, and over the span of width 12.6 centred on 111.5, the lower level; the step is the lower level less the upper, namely 0.35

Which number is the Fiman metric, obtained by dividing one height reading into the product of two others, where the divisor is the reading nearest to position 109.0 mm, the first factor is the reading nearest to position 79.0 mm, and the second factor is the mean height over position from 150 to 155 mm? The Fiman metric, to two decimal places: 3.11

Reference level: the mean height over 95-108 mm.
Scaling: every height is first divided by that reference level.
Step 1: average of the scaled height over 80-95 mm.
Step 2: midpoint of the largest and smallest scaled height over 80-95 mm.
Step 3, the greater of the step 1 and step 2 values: 0.91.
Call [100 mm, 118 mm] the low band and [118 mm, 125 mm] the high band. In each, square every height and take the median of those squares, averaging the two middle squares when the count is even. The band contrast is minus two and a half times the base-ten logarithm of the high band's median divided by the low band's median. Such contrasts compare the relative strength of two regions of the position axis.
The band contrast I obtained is -0.11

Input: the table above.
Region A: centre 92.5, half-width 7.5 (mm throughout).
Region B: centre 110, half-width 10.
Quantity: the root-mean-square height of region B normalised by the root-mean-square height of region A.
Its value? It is 1.13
